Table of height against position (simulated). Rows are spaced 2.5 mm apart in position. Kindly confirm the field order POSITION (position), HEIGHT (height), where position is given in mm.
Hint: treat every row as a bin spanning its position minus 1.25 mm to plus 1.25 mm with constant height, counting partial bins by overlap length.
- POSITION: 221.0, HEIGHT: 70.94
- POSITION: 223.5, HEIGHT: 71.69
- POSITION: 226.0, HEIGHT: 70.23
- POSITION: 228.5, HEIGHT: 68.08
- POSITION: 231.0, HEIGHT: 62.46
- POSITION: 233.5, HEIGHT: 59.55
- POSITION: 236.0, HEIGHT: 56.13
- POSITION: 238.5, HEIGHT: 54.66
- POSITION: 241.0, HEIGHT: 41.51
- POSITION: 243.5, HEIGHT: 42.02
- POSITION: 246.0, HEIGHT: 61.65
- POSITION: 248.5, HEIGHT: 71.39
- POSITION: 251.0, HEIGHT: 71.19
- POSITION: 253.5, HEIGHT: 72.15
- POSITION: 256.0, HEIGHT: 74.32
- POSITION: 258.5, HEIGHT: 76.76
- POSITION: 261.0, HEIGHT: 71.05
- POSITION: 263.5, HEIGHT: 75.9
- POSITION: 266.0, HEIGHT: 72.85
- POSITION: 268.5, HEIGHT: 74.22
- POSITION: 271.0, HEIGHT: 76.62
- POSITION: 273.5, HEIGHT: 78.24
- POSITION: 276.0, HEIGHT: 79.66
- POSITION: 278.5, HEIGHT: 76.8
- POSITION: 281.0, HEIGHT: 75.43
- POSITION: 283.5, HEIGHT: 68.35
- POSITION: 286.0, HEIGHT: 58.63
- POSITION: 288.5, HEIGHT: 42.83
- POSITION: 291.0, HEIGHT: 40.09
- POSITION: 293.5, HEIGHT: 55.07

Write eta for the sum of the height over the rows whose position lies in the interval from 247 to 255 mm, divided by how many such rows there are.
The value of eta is 72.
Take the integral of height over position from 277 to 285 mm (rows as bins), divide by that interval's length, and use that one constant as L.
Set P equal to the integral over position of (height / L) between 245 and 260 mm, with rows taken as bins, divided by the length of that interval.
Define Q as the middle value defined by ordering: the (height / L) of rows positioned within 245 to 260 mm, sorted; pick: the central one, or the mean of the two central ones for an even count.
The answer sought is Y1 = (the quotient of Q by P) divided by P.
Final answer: 1.03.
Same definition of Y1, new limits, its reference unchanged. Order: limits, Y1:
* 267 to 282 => 0.95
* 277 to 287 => 1.06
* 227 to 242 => 1.28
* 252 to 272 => 0.99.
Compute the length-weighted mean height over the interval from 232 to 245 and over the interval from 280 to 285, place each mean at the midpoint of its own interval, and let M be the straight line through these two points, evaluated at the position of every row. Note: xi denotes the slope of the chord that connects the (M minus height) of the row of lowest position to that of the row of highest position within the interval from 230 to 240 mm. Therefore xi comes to 1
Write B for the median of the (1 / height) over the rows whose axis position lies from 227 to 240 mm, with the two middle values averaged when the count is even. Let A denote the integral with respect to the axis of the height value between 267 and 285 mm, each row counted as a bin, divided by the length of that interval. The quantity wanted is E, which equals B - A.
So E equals -75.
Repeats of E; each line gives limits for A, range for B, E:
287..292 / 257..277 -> -42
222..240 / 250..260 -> -63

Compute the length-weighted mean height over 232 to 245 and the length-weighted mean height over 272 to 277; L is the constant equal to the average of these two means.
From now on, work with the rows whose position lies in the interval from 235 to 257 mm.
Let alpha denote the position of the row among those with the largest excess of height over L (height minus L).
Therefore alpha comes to 256.0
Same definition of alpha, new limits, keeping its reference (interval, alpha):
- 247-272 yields 258.5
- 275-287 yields 276.0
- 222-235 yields 223.5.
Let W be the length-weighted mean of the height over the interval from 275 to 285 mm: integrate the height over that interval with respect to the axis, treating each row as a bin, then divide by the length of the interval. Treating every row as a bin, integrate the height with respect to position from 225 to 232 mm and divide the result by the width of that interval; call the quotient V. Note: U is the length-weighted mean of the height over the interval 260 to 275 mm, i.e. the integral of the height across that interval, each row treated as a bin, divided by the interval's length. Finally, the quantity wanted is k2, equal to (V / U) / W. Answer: 0.012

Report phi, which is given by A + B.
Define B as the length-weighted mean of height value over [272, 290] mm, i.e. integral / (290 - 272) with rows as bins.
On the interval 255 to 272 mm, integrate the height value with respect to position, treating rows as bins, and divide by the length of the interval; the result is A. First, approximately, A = 74.5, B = 68.3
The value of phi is 143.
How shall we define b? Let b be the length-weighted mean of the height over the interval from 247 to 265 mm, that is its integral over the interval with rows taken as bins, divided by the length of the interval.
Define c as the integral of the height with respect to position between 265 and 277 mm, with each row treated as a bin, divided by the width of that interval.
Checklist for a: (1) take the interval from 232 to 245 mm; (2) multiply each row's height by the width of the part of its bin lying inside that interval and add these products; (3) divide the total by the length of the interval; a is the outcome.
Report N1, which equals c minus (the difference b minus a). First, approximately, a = 51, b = 73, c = 76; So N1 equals 54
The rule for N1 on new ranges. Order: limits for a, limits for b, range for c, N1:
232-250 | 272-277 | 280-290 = 37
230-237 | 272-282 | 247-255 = 53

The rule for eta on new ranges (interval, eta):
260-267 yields 73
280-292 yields 57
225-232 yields 67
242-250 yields 58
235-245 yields 49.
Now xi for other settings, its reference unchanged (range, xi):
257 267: 1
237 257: -1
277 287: 3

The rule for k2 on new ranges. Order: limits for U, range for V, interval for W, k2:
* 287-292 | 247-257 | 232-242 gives 0.032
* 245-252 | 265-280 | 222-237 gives 0.017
